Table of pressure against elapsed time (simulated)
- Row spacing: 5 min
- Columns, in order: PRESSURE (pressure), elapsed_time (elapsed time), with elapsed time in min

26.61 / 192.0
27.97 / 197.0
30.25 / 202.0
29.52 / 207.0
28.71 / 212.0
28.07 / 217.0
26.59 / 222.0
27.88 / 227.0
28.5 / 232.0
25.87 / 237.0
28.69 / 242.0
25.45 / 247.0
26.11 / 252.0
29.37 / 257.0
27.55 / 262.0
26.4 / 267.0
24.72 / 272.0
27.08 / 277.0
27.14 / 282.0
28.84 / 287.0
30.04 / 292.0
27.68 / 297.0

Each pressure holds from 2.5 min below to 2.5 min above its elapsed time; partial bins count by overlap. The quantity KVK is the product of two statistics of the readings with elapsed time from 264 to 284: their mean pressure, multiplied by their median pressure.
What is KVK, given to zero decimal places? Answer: 704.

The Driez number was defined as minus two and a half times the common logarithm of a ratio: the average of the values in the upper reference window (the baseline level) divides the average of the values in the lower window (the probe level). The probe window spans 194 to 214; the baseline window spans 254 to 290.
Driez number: -0.07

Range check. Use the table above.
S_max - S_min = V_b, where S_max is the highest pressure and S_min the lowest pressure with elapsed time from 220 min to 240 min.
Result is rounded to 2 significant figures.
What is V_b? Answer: 2.6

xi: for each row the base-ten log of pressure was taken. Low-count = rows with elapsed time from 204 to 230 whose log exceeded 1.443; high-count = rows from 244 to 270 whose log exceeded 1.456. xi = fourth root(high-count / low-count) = 0.71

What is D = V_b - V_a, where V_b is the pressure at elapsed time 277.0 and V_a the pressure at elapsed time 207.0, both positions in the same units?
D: -2.4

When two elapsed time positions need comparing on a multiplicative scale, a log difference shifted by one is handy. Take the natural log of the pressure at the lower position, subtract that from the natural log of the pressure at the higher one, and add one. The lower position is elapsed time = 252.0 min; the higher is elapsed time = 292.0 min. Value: 1.14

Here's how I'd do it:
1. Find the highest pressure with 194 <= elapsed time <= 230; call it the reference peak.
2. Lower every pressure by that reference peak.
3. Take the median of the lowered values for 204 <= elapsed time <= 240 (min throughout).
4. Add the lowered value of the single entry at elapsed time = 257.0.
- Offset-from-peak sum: -3.1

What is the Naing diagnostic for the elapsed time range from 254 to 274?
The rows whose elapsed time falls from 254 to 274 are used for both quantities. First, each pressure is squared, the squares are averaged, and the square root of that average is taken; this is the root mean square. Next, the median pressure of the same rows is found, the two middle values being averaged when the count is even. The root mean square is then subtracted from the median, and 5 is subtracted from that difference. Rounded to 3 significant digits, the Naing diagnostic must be -5.09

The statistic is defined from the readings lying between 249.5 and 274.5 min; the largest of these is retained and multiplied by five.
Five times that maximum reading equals 147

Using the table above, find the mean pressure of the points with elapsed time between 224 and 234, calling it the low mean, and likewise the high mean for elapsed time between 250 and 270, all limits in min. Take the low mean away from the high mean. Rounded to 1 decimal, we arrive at -0.8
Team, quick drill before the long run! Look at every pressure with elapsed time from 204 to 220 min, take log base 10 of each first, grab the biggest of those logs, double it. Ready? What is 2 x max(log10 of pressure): 2.94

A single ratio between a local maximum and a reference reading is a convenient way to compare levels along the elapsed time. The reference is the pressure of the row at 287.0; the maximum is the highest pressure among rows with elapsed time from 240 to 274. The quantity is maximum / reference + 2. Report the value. 3.02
